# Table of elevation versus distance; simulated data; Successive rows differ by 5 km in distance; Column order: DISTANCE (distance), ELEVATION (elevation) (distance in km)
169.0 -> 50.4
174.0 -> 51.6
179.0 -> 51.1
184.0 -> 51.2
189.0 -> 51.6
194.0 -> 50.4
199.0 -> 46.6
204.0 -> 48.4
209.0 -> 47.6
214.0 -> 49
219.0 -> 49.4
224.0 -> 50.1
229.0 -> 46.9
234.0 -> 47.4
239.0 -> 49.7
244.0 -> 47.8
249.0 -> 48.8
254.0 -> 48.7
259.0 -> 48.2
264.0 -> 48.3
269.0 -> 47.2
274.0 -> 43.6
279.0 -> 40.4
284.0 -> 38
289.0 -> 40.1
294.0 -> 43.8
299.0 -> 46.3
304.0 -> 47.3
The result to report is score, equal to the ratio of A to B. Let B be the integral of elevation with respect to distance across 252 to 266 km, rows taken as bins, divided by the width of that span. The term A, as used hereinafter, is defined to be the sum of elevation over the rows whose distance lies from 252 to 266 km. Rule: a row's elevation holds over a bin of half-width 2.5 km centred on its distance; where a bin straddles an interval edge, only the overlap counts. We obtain 3.0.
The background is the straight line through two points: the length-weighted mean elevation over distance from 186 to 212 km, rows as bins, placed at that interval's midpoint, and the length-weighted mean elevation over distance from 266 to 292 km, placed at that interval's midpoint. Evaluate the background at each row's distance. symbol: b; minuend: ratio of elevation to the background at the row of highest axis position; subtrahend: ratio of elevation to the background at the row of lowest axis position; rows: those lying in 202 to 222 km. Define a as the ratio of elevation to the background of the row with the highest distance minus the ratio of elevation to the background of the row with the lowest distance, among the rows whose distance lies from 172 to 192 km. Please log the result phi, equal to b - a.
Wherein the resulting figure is 0.02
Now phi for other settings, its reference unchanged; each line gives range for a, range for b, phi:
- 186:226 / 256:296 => -0.06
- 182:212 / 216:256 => 0.08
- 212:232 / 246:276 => -0.05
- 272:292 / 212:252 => 0.12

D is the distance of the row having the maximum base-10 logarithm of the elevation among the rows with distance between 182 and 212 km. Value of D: 189.0 km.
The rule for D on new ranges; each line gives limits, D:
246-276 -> 249.0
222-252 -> 224.0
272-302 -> 299.0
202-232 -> 224.0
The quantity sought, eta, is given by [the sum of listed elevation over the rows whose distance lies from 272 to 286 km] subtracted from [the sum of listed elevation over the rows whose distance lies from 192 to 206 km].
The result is 23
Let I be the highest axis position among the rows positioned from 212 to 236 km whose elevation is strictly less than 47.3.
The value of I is 229.0 km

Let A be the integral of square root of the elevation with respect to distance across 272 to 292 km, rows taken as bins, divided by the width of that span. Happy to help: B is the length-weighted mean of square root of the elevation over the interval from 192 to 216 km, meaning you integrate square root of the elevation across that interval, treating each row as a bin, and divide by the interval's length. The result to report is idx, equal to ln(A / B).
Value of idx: -0.088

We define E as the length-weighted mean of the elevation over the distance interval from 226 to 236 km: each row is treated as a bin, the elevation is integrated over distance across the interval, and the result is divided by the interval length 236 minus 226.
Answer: 47.3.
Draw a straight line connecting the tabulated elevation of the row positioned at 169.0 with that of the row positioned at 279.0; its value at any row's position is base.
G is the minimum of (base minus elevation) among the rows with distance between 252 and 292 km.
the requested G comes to -6.5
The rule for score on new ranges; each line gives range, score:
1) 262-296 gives 7.0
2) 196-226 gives 6.0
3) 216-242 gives 5.0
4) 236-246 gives 2.0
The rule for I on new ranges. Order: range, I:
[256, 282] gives 279.0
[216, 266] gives 229.0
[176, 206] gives 199.0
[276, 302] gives 299.0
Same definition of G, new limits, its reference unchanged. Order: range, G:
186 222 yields -3.5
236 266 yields -6.5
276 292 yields -0.6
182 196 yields -3.0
